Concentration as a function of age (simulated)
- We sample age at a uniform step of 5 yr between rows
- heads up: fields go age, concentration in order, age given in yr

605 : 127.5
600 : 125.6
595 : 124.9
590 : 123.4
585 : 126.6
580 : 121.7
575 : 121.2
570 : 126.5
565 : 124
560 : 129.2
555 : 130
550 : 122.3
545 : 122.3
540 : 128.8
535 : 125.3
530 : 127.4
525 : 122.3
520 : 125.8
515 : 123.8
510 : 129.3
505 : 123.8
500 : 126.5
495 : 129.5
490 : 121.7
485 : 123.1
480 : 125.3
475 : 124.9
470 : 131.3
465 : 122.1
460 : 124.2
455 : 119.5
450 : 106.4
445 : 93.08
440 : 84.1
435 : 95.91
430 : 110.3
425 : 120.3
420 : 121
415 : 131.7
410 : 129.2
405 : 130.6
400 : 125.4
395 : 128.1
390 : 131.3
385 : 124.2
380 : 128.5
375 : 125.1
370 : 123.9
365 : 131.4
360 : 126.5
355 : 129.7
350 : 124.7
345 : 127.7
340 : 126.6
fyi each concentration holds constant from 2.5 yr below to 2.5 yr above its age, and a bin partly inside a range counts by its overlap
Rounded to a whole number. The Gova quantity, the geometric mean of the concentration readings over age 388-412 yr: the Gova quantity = 129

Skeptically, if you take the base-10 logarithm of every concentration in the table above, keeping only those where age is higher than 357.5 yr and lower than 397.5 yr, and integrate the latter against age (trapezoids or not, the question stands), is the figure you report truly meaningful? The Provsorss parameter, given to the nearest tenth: 84.2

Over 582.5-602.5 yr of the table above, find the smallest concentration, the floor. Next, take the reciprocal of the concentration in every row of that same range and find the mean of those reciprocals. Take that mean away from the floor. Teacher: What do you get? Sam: 123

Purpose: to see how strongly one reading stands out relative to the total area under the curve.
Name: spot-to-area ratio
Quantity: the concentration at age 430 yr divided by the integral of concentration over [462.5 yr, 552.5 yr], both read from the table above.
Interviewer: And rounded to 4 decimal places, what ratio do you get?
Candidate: 0.0098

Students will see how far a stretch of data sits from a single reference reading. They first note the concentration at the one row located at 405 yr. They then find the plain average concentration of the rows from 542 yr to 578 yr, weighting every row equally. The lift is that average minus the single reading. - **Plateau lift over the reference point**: -5.5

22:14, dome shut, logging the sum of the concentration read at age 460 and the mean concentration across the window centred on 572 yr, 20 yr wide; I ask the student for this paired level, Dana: 248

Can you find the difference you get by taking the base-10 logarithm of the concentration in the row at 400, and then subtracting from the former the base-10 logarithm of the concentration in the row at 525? 0.011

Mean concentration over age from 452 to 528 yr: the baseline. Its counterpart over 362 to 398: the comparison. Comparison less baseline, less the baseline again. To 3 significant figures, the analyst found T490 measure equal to -122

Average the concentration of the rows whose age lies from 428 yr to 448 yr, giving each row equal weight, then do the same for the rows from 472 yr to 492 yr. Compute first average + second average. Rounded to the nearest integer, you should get 220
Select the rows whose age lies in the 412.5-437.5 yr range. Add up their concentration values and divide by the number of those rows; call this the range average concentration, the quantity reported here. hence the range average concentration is 116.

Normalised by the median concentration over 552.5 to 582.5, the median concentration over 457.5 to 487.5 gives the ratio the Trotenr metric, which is 0.99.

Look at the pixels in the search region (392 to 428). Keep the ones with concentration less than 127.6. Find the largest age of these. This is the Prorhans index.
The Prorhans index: 425 yr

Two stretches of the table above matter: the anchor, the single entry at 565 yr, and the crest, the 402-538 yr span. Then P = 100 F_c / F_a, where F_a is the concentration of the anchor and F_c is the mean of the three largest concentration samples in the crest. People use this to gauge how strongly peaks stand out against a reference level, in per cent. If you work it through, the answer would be 106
